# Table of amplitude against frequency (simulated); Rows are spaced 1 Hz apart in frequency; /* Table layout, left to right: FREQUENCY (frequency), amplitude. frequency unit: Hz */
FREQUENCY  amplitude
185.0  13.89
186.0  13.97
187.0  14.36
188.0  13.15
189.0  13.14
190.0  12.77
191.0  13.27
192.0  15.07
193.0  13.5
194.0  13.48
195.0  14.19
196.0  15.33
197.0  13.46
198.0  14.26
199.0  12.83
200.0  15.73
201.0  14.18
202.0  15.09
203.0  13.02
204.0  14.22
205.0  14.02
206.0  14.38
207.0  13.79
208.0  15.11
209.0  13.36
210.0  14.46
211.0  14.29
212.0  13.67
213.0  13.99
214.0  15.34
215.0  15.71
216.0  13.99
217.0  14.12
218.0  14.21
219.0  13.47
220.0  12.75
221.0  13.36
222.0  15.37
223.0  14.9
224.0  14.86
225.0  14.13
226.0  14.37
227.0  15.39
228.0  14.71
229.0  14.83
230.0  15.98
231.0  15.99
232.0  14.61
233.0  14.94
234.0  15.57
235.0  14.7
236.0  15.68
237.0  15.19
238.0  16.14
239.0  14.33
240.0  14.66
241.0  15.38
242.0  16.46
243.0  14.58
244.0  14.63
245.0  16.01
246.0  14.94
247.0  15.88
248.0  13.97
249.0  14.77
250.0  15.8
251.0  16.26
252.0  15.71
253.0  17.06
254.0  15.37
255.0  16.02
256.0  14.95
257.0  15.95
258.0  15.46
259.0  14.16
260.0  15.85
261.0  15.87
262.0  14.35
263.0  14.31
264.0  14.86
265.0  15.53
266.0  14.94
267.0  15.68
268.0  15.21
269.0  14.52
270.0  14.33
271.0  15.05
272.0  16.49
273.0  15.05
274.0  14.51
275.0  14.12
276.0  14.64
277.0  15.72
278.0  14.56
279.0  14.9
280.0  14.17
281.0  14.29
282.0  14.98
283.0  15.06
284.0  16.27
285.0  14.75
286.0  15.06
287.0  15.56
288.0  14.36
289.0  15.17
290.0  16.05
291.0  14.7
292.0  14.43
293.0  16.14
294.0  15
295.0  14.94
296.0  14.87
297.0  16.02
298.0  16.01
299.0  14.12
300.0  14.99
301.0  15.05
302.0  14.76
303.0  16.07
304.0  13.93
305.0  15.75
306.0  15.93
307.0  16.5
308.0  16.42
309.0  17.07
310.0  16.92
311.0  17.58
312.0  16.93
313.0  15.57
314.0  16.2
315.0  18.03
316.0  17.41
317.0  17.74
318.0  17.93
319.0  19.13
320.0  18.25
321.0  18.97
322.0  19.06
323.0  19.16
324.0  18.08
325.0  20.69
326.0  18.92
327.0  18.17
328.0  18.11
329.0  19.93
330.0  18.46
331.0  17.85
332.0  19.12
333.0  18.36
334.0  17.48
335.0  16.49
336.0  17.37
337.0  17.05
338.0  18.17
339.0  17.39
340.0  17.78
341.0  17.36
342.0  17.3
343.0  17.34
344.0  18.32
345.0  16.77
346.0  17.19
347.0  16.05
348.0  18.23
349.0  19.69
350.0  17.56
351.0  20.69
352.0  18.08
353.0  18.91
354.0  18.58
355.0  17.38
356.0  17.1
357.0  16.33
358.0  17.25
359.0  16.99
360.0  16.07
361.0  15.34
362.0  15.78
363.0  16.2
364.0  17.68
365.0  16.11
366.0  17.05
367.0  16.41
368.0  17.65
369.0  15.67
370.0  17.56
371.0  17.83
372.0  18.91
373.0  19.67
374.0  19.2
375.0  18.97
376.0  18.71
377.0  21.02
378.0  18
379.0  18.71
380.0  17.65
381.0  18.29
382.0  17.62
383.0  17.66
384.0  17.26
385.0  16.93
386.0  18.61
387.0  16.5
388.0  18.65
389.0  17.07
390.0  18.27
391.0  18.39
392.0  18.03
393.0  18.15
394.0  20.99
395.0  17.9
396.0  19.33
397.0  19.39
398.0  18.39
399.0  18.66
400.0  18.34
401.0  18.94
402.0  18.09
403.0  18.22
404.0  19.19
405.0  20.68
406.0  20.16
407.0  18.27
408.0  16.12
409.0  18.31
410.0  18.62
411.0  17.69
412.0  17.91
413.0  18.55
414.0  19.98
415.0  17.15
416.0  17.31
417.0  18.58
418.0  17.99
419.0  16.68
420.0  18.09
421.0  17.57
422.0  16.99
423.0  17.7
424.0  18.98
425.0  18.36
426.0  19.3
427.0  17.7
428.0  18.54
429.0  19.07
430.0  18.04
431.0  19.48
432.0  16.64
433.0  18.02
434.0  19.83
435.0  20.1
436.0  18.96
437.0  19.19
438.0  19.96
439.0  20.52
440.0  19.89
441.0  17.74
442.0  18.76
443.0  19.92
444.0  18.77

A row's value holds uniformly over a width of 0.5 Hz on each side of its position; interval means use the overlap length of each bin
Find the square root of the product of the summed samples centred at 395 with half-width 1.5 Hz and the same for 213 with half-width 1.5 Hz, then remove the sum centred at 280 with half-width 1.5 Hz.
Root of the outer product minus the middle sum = 7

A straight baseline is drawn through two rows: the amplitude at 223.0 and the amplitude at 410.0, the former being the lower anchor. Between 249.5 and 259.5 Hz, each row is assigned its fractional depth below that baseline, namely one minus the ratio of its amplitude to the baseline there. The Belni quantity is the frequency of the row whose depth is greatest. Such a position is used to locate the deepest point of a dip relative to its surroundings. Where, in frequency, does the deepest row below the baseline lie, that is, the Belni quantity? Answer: 259.0 Hz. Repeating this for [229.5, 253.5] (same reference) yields 248.0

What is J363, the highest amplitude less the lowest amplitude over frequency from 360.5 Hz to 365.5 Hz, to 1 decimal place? 2.3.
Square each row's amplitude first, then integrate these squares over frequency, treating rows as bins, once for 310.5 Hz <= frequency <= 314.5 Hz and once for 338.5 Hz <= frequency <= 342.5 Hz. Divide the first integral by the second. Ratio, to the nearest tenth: 0.9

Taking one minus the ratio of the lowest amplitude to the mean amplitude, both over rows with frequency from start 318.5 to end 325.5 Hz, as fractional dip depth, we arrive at 0.051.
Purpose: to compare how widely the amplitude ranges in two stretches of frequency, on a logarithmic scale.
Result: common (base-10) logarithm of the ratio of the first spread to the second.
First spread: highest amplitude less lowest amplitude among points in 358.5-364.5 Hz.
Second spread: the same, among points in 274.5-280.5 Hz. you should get 0.17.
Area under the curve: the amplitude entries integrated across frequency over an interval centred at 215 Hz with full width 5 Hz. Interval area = 73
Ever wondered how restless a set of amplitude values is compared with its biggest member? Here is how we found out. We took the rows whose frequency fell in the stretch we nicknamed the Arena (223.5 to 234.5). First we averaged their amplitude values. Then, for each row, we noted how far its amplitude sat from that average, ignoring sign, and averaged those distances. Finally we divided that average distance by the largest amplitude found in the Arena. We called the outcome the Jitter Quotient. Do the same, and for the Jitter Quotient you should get 0.032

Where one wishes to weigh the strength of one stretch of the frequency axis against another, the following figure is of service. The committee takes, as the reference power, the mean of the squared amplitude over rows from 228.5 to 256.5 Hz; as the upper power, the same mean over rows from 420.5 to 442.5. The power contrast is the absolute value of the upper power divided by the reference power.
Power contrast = 1.48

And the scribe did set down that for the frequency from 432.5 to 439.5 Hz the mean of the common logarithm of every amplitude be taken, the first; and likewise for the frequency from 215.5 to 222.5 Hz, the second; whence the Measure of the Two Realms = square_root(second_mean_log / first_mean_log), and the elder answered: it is 0.94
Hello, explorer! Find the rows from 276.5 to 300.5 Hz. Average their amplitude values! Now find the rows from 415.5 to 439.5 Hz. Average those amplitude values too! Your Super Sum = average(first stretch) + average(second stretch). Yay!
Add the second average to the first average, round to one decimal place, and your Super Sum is 33.6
